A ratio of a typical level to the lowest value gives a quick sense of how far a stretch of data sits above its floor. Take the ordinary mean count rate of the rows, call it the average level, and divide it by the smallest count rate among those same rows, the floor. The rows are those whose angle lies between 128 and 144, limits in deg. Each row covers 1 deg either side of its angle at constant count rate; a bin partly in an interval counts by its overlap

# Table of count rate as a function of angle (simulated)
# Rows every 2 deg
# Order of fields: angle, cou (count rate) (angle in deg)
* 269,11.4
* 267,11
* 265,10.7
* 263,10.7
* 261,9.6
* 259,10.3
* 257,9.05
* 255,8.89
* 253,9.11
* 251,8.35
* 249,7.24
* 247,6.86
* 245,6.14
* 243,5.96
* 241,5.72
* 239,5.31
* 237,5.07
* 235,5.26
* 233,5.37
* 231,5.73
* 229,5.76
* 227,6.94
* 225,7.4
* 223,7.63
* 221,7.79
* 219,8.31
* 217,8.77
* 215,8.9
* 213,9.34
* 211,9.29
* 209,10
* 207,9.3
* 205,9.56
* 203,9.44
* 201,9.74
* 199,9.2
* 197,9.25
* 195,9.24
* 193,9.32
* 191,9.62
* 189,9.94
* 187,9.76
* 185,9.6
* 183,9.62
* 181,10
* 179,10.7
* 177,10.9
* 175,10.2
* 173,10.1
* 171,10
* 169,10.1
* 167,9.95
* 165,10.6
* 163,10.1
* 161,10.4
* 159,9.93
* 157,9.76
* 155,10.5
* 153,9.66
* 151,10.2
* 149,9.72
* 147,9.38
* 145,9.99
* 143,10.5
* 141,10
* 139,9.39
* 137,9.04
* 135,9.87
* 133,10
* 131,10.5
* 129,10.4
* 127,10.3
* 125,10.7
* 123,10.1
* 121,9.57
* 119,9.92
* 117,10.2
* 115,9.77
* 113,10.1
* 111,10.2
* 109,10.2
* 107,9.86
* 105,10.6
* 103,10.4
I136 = 1.10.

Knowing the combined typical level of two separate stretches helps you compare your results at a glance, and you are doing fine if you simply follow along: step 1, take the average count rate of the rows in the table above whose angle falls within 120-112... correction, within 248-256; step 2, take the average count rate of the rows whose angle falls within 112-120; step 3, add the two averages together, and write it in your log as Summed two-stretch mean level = 18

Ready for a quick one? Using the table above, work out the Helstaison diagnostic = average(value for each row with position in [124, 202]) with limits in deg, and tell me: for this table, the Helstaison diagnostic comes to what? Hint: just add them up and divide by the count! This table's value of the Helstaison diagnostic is 10.0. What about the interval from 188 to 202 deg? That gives 9.5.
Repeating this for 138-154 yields 9.9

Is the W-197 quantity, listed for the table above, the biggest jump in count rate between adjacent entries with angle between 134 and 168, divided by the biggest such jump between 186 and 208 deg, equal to 1.56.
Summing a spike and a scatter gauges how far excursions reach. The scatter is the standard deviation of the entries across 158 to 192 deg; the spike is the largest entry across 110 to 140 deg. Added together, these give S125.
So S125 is 11.1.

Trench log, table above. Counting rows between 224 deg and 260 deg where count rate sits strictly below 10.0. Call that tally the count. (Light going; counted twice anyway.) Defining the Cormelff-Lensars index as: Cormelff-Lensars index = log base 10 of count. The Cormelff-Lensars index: 1.23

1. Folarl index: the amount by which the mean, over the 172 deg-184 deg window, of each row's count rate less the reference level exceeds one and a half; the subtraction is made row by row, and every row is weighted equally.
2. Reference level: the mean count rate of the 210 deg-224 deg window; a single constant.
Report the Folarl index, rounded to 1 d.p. 0.2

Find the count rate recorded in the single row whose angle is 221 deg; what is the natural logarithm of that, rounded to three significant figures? 2.05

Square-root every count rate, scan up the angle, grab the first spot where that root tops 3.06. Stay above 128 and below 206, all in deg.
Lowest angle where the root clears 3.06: 129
